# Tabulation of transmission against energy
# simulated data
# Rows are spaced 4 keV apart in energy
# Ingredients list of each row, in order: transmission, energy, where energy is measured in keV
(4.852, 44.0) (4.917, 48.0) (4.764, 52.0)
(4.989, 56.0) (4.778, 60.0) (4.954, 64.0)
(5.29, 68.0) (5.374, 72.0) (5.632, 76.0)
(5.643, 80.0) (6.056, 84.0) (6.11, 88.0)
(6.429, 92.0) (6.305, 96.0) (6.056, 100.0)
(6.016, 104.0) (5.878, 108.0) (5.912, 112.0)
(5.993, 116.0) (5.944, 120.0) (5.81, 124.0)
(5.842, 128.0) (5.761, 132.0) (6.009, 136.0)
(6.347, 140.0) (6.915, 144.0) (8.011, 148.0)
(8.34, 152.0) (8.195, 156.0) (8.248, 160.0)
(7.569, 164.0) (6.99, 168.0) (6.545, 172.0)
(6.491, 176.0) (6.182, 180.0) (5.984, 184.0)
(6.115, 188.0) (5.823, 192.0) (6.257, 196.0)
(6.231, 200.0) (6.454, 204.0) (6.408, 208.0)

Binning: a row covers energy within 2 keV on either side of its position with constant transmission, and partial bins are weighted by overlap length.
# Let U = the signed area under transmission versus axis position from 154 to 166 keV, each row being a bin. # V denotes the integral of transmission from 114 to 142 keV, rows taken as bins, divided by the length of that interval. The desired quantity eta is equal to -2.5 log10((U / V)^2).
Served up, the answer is -6.0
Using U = 96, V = 5.96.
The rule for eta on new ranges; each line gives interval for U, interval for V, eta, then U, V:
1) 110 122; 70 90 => -5.5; 71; 5.76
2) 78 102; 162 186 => -6.7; 146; 6.63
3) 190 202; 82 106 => -5.4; 73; 6.16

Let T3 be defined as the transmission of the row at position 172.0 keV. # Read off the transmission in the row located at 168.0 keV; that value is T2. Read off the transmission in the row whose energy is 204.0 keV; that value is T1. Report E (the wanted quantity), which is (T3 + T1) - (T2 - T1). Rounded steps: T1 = 6.454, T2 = 6.99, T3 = 6.545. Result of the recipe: 12.5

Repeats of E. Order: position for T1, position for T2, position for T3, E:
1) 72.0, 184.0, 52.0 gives 9.5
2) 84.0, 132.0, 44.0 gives 11.2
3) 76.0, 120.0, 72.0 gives 10.7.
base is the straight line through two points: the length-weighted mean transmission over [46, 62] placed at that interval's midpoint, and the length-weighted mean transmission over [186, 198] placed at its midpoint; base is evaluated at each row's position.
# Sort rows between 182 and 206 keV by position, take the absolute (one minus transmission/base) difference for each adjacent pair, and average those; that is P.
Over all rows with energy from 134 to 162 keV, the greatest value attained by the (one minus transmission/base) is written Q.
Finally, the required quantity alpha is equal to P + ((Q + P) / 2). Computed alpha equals 0.014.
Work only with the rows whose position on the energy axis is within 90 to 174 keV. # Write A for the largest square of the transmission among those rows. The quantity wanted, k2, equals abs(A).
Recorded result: 70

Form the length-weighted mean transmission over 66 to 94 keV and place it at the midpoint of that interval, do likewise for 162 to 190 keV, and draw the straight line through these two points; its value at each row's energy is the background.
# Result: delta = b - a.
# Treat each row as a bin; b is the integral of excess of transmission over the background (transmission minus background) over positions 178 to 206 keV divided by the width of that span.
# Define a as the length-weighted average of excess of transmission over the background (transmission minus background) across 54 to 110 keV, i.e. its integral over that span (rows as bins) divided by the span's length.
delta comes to -0.4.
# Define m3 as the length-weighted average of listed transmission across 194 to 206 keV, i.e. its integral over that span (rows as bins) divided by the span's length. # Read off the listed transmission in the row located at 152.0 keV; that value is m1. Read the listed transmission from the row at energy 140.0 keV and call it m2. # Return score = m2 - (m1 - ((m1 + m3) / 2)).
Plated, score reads 5.3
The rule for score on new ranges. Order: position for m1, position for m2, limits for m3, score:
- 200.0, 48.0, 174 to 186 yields 4.9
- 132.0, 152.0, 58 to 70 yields 8.0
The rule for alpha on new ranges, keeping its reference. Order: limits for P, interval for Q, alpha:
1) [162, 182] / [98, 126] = 0.068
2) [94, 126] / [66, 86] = 0.004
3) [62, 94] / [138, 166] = -0.012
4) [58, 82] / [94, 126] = 0.013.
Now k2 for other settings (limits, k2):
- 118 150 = 64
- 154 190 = 68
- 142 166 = 70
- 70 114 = 41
